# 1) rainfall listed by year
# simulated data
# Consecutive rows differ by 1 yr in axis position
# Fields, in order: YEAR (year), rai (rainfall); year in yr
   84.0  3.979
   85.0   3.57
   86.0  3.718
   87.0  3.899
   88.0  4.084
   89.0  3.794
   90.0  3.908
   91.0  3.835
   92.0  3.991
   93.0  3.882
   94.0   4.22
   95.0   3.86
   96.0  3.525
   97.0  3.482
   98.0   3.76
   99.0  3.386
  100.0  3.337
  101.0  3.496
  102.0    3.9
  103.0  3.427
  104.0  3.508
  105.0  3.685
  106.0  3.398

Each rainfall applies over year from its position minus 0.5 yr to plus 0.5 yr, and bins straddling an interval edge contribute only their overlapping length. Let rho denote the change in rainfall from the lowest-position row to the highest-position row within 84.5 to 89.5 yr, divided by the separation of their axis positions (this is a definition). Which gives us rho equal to 0.06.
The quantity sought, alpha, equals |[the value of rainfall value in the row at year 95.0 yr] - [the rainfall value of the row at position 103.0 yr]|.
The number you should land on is 0.43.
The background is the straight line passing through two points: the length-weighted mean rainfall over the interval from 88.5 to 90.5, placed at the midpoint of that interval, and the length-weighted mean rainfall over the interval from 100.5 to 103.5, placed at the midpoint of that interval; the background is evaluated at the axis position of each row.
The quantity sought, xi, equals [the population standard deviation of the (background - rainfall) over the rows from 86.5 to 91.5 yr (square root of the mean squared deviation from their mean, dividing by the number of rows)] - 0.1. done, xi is -0.01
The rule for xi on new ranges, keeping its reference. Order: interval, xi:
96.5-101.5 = 0.04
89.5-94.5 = 0.06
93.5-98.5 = 0.15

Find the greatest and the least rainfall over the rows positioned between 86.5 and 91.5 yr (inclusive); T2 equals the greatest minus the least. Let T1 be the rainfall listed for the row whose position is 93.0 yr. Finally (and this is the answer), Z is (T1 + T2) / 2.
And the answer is 2.09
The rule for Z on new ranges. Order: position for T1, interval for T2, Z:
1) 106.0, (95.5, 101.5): 1.91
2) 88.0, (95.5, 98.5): 2.18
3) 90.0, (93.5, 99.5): 2.37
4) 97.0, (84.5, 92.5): 2.00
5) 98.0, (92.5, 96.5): 2.23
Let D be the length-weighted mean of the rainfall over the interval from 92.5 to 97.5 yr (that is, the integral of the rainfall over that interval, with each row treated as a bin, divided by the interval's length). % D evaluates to 3.79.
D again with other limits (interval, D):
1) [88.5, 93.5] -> 3.88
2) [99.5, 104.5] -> 3.53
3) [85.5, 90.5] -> 3.88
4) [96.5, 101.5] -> 3.49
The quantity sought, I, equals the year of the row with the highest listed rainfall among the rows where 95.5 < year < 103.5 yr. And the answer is 102.0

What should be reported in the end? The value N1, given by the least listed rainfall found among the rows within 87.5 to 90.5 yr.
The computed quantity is 3.794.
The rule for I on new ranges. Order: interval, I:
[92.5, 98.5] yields 94.0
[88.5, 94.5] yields 94.0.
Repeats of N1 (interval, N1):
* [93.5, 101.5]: 3.337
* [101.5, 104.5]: 3.427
